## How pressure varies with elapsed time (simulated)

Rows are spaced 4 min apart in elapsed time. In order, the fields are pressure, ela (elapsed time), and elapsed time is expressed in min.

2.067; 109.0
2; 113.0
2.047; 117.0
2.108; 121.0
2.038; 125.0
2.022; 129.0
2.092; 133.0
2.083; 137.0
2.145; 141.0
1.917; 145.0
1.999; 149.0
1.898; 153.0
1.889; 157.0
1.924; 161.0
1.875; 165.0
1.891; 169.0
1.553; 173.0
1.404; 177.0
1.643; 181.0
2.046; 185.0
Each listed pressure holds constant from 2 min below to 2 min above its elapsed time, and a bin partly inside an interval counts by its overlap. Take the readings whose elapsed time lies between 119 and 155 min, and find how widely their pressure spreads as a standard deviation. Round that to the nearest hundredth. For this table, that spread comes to 0.08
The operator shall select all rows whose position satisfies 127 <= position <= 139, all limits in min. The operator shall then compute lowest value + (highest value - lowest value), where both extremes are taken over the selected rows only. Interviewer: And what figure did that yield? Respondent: 2.09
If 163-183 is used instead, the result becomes 1.89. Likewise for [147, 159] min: 2.00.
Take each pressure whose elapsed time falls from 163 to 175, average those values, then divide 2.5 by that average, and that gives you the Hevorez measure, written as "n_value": 1.41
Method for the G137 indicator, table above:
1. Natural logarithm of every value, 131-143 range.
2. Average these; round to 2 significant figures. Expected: 0.75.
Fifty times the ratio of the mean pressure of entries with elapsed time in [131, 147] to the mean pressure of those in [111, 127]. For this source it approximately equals 50.3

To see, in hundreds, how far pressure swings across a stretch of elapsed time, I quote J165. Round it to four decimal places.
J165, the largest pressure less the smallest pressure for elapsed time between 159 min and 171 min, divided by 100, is 0.0005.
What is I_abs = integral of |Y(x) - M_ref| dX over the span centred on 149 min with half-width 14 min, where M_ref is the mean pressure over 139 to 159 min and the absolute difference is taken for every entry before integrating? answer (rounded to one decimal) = 2.3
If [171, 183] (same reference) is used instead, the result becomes 5.2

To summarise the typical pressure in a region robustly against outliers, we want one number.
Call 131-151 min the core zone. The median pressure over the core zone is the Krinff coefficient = 2.1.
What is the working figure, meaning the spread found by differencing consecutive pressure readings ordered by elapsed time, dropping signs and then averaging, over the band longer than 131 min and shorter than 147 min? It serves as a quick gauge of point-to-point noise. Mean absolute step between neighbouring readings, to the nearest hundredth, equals 0.10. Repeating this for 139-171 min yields 0.07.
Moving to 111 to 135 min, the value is 0.05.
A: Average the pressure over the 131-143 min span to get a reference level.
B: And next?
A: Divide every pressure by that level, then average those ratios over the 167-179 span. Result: 0.77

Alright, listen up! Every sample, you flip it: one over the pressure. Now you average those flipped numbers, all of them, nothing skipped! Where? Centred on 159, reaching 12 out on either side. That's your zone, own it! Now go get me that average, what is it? 0.523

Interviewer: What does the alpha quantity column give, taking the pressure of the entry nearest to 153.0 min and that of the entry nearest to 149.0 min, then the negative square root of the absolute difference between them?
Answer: -0.318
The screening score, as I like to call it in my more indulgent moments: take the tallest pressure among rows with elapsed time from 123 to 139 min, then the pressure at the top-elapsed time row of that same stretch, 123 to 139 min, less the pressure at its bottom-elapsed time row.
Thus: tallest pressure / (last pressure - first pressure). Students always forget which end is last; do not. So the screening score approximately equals 46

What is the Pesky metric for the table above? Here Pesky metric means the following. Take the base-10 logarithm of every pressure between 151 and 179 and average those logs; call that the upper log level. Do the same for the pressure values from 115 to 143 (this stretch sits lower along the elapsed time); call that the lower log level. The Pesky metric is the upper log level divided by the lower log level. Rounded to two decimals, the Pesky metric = 0.78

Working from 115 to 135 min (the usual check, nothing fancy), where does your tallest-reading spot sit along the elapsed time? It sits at 121.0 min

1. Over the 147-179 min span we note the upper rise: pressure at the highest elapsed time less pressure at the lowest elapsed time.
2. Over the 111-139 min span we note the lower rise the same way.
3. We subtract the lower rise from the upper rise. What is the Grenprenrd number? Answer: -0.7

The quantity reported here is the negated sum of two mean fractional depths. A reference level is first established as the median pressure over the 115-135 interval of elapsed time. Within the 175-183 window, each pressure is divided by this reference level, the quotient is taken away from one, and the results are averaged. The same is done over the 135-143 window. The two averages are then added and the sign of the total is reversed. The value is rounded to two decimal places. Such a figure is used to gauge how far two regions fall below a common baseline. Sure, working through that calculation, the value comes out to -0.22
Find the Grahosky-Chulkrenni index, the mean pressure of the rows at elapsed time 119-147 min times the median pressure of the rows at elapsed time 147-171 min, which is 3.9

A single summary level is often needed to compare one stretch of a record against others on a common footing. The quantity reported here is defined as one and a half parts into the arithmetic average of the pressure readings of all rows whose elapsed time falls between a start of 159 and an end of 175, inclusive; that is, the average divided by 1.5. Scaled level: 1.21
